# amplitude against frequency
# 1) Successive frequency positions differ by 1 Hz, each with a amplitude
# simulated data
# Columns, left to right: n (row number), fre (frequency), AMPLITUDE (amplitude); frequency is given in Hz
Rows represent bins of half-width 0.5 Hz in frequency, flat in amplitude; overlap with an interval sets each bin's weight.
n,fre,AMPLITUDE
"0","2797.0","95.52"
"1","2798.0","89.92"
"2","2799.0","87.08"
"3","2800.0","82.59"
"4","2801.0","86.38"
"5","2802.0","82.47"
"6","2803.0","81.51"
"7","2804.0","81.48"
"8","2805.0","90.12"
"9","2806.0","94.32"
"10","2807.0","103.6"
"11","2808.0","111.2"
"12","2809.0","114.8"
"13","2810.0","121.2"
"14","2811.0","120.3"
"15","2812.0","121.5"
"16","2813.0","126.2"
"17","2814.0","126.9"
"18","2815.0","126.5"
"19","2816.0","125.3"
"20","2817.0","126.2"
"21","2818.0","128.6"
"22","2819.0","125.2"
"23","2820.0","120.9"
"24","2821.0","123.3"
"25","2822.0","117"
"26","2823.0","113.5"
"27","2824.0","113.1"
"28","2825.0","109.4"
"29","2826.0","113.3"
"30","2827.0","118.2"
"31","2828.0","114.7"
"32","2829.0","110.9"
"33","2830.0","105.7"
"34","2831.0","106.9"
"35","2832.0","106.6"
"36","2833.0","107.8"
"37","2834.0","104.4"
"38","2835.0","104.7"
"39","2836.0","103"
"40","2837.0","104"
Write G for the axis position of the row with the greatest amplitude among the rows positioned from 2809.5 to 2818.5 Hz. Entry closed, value 2818.0 Hz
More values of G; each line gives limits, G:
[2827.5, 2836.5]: 2828.0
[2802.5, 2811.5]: 2810.0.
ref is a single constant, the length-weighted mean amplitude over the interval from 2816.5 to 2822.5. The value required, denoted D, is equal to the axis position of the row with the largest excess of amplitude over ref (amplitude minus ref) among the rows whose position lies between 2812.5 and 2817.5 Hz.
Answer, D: 2814.0 Hz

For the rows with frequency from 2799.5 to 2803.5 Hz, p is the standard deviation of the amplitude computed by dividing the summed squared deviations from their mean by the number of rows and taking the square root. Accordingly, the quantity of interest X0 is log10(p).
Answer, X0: 0.3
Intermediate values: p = 1.9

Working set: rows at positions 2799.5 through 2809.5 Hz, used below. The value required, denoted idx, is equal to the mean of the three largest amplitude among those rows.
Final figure 110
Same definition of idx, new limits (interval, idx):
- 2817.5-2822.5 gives 126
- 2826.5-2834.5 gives 115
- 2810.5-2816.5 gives 127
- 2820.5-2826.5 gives 118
